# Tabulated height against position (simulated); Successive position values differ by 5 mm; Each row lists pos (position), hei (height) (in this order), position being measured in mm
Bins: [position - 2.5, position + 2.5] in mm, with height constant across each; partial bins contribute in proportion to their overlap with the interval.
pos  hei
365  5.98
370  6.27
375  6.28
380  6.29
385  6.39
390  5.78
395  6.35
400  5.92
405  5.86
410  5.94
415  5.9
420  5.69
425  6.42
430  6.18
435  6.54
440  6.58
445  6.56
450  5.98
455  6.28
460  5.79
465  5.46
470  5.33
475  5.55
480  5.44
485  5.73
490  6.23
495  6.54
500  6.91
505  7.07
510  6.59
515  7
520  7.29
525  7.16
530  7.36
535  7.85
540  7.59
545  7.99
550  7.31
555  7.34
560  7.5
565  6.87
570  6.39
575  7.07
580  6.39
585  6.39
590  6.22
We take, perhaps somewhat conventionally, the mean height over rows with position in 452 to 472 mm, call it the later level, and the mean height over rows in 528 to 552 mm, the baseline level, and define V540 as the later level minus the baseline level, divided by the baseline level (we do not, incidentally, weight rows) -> -0.25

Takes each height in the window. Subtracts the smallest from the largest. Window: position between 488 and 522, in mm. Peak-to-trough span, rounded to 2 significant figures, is 1.1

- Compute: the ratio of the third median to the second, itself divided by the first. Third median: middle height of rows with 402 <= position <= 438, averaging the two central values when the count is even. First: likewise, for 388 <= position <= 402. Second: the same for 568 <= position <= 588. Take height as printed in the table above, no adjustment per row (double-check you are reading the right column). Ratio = 0.157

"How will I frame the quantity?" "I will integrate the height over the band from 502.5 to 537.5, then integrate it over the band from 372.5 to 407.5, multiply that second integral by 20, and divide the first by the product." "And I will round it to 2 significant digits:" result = 0.059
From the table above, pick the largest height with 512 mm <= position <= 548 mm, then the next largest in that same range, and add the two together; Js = 15.8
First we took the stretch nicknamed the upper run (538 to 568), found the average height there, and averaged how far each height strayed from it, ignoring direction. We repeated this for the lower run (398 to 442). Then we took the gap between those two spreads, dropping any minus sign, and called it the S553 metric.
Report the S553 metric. 0.02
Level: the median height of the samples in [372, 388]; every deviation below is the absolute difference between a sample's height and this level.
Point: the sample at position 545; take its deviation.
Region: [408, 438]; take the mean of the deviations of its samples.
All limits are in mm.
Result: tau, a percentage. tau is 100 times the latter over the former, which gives 18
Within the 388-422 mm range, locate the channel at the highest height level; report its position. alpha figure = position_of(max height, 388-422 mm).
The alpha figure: 395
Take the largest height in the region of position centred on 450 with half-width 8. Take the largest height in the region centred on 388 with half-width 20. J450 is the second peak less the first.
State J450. -0.17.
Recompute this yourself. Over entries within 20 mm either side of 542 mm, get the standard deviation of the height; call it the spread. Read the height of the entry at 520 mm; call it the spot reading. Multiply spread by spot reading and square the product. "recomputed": 4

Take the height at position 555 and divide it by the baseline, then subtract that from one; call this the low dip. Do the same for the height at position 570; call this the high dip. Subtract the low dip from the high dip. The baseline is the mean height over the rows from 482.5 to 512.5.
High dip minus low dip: 0.15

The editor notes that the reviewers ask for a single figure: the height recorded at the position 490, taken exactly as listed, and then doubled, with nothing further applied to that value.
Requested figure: 12.5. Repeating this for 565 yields 13.7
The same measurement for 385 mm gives 12.8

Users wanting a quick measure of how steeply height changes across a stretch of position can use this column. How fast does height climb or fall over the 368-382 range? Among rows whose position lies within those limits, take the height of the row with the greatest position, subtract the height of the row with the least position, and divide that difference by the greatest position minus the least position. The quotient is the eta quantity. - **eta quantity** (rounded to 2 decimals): 0.00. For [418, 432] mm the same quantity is 0.05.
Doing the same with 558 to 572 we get -0.11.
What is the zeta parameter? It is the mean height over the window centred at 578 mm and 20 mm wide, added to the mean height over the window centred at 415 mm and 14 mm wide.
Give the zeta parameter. 12.4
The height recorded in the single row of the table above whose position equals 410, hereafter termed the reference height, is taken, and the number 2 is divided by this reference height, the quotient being 0.337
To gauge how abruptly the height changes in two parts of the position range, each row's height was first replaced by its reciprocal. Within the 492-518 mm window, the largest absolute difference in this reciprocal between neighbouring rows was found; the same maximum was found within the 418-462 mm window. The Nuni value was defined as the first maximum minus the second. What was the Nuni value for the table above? -0.0097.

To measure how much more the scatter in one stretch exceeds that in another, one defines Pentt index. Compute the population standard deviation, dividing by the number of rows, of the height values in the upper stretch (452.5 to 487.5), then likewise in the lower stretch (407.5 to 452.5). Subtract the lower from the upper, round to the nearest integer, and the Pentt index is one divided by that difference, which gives -49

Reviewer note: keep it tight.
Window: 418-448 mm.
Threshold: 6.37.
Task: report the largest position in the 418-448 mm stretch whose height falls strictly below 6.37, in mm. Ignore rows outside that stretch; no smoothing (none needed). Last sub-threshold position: 430 mm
